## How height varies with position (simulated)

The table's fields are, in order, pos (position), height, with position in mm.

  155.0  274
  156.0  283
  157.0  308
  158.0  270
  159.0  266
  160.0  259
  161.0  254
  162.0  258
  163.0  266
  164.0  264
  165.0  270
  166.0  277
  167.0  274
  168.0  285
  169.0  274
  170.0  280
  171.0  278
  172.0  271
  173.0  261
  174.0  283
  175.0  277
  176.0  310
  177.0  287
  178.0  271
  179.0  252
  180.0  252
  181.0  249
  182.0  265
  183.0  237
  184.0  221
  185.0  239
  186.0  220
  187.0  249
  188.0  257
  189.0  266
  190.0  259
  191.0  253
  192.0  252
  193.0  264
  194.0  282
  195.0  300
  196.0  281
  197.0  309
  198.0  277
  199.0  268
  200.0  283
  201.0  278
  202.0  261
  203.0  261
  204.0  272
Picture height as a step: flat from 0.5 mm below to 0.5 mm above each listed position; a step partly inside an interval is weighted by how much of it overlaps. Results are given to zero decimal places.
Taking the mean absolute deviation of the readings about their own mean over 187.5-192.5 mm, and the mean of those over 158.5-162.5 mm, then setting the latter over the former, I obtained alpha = 64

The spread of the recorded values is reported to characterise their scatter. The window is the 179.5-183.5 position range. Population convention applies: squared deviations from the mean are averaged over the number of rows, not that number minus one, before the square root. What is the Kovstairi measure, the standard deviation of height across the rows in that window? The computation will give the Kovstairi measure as 10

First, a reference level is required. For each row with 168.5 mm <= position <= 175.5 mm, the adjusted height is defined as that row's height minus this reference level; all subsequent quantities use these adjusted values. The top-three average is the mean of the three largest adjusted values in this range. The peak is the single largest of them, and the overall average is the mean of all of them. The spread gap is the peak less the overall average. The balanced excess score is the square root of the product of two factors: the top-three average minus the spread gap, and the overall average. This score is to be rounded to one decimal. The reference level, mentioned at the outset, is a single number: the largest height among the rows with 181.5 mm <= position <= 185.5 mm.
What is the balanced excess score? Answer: 8.4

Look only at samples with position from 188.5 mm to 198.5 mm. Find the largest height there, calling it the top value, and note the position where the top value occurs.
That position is 197.0 mm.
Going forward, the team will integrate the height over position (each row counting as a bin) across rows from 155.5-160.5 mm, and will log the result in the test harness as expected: 1386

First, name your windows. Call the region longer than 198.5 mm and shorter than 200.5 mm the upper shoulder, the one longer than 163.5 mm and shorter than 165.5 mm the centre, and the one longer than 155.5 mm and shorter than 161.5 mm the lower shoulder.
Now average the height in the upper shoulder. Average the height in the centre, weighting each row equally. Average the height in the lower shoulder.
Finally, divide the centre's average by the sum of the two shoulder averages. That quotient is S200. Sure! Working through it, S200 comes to 0.49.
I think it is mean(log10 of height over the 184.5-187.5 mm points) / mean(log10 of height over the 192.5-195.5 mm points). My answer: 0.97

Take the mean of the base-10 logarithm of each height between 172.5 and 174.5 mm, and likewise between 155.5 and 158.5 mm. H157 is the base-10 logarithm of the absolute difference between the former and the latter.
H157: -1.64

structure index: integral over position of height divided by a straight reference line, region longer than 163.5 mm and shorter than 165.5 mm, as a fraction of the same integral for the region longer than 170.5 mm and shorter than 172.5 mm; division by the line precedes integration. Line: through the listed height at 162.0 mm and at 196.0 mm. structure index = 1.0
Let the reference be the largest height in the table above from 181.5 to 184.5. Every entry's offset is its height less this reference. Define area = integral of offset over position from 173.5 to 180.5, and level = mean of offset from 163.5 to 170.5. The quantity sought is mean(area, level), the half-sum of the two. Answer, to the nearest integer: 43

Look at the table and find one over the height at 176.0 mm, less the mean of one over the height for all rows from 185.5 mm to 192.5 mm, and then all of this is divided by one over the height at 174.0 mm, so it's -0.22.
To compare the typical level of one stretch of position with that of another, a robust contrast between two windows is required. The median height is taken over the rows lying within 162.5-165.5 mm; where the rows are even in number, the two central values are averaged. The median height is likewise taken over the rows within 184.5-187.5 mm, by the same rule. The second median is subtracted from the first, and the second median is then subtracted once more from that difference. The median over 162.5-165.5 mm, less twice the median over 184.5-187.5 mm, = -212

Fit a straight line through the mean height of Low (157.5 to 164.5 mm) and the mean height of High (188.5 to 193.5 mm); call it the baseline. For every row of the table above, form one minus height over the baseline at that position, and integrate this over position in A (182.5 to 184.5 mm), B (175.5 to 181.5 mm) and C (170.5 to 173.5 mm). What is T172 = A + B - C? 0.11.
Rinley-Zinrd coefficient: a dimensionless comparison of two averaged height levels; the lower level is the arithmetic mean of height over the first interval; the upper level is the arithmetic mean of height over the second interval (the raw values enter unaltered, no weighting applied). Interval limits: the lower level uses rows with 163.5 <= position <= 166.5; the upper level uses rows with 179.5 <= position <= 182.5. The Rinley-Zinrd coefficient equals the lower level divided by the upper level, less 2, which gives -0.94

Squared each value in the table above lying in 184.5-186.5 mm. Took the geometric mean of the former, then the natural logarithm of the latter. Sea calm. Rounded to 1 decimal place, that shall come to 10.9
